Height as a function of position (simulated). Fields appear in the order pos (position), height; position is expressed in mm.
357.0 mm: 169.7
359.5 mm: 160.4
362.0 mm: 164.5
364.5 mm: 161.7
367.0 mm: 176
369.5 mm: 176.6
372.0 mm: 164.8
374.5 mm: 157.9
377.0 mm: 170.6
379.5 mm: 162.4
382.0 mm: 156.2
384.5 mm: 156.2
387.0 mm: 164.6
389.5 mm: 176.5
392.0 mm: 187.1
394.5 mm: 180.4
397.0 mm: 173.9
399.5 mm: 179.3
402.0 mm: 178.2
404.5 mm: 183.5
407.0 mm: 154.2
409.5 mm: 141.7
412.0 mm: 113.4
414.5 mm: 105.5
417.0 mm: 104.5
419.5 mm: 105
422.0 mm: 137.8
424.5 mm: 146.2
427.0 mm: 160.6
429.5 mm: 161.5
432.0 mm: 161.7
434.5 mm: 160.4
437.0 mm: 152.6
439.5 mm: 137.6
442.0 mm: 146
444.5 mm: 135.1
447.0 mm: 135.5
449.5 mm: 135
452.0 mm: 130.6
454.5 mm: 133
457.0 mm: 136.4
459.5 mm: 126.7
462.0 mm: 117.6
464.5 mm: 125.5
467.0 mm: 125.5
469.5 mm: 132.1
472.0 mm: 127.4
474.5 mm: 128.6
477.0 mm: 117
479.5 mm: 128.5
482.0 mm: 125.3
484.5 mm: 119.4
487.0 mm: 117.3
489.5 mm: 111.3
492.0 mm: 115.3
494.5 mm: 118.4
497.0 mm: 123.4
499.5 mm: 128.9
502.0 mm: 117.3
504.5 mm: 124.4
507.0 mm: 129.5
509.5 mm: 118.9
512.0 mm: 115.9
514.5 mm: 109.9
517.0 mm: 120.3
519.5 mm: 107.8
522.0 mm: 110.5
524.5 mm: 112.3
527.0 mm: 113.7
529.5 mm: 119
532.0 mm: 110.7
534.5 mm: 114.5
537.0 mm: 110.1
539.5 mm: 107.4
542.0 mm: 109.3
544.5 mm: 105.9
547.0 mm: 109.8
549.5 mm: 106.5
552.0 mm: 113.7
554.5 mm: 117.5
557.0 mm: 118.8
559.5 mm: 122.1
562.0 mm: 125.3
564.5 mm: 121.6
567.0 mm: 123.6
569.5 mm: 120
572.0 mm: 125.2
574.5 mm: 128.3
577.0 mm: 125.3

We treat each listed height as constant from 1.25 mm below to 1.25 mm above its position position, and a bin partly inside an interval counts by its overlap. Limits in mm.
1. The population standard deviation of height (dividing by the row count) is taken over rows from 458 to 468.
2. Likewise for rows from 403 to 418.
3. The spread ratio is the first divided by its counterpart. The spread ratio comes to 0.13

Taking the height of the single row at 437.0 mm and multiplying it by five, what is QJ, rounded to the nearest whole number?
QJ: 763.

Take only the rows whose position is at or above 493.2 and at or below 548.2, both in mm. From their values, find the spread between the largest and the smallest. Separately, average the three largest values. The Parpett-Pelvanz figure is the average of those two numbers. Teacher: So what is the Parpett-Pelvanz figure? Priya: 76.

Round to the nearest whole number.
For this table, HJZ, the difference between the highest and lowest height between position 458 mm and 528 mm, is 24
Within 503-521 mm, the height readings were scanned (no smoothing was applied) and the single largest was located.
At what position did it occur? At 507.0 mm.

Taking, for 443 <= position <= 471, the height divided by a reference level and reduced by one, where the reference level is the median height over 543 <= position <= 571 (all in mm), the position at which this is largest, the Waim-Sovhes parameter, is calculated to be 457.0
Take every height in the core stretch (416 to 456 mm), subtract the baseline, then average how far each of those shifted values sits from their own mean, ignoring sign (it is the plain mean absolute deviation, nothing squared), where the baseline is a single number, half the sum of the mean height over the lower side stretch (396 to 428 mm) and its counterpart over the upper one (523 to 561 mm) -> 13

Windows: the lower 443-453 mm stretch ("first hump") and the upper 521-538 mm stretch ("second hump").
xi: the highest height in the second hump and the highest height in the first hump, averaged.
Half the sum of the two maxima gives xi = 127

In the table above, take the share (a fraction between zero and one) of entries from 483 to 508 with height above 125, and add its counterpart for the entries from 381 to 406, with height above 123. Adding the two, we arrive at 1.2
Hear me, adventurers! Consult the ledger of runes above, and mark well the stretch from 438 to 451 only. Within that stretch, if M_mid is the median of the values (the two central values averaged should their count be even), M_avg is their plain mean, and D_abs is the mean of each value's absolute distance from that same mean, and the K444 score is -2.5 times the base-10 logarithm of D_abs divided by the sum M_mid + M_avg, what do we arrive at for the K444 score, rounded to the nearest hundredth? 4.81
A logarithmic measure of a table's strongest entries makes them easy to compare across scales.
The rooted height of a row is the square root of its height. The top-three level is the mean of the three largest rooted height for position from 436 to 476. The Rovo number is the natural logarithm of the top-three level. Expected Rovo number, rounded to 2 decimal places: 2.49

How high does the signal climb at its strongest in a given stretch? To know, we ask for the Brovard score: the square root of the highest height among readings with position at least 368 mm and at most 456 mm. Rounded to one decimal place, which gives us 13.7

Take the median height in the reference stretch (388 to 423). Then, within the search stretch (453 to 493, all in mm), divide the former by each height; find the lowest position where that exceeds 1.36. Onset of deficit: 462.0 mm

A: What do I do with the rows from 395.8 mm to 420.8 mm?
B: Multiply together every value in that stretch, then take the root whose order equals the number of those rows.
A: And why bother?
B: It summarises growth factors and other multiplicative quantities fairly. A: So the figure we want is 140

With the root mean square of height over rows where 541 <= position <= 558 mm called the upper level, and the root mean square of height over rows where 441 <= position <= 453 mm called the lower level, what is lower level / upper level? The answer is 1.22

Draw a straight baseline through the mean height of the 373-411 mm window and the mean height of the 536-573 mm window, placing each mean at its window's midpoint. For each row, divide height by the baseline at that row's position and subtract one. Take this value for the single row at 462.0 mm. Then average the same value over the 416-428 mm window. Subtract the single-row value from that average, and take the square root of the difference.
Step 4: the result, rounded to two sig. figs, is 0.14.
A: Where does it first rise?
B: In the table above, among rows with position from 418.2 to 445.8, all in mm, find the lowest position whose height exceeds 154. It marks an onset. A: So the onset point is 427.0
